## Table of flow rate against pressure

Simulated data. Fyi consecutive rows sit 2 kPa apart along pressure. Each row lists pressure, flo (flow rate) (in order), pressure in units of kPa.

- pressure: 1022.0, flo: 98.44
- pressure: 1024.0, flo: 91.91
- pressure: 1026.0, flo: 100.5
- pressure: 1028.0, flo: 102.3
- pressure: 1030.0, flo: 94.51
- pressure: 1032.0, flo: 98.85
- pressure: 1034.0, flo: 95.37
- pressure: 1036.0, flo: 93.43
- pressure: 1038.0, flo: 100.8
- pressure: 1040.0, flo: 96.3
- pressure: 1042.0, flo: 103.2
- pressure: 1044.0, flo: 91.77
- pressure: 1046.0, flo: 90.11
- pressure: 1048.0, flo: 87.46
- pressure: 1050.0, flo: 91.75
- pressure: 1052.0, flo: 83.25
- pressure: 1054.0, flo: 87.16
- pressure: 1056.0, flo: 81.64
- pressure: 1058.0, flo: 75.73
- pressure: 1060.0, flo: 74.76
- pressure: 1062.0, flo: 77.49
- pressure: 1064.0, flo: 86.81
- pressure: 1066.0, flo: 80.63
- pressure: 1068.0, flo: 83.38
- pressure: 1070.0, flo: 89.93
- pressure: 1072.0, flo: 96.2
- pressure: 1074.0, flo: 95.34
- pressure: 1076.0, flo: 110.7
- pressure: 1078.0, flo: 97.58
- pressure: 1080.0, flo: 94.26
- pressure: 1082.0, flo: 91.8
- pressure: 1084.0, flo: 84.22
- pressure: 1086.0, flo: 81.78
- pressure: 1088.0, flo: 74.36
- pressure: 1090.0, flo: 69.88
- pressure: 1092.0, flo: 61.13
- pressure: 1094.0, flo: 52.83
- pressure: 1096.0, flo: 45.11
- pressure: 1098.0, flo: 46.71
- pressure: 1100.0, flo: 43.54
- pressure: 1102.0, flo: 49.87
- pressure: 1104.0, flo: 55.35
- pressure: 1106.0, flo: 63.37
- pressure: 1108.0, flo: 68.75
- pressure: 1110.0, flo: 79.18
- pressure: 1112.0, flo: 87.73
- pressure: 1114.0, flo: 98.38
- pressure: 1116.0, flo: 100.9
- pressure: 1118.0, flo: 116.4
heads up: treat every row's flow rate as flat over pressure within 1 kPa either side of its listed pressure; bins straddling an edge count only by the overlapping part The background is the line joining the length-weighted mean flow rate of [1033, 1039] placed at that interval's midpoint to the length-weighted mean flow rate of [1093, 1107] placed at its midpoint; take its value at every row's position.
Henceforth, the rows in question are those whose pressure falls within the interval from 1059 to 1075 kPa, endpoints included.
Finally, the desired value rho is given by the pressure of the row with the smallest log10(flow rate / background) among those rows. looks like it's 1060.0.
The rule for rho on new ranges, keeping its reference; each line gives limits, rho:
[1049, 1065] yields 1058.0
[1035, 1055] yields 1036.0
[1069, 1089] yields 1070.0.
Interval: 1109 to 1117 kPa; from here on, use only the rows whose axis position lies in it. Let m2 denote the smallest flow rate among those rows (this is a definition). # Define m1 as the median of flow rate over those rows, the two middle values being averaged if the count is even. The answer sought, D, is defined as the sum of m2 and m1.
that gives 172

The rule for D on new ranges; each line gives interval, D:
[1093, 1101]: 89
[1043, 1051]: 178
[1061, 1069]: 159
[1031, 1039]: 191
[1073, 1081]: 191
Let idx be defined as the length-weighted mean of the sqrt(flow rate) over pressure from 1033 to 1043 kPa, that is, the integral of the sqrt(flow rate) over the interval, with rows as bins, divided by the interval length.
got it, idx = 9.9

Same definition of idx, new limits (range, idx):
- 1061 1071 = 9.1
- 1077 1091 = 9.2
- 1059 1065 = 8.9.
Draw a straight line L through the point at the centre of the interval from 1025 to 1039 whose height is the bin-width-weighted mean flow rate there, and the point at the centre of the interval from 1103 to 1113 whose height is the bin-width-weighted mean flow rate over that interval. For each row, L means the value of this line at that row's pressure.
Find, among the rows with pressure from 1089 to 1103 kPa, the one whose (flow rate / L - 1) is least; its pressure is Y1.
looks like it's 1100.0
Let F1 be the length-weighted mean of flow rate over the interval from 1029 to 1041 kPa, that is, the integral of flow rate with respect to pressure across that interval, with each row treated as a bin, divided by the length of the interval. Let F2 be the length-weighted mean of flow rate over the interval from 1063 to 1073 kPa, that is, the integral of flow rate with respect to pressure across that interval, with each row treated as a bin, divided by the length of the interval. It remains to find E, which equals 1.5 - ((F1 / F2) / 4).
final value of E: 1.22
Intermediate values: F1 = 97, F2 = 87.4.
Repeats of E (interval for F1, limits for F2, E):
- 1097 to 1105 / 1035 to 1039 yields 1.37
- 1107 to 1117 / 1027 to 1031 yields 1.28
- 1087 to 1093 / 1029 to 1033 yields 1.32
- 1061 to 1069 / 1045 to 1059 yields 1.26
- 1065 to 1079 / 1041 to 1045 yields 1.26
